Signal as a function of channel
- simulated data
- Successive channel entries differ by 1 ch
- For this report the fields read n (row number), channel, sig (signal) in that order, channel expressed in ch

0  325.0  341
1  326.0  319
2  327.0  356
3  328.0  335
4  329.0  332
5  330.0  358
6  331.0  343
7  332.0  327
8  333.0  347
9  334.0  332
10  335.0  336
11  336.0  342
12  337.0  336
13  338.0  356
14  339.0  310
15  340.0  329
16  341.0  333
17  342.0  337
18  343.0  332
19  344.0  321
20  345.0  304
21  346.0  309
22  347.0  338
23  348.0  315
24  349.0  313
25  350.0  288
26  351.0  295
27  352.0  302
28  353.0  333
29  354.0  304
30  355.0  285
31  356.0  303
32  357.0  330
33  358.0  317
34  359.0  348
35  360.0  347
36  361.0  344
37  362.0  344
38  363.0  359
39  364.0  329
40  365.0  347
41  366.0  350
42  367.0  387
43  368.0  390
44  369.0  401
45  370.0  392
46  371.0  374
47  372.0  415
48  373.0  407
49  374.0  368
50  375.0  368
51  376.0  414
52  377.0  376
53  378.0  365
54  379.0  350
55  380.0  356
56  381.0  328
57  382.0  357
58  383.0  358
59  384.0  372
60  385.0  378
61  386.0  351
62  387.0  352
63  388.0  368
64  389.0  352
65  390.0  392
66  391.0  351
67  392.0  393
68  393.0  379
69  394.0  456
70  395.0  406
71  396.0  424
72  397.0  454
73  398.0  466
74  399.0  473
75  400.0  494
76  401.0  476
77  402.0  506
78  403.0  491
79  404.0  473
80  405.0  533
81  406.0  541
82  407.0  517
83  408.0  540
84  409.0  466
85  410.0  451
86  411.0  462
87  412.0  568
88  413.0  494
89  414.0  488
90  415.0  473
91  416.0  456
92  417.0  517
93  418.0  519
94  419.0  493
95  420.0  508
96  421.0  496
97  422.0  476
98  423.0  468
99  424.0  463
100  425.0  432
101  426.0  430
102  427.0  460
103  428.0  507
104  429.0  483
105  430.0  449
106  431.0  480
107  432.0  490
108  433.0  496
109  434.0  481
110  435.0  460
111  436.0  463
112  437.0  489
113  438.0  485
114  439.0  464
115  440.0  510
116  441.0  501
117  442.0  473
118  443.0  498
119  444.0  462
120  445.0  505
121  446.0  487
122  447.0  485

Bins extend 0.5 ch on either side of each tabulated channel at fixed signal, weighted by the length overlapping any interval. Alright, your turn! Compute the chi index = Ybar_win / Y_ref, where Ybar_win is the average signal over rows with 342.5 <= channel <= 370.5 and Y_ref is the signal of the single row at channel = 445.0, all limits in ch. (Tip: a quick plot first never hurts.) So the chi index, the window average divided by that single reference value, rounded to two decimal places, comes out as 0.66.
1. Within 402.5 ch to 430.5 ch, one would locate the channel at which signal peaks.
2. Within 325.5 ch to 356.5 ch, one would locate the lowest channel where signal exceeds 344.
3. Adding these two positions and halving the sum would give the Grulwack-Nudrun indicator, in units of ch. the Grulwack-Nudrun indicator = 369.5 ch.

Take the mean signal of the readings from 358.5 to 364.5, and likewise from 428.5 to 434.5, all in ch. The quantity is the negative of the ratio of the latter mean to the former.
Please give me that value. -1.39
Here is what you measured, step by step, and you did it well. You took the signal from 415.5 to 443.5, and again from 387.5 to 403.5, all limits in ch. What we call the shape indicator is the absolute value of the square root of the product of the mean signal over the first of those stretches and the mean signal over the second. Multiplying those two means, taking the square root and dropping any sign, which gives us 454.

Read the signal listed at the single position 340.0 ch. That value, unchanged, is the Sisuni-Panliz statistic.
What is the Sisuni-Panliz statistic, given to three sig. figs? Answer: 329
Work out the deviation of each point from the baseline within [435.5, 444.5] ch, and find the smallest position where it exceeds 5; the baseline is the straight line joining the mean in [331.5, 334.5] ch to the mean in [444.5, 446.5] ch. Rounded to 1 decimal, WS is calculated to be 437.0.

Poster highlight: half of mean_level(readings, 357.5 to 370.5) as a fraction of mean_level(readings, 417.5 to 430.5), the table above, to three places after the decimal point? 0.376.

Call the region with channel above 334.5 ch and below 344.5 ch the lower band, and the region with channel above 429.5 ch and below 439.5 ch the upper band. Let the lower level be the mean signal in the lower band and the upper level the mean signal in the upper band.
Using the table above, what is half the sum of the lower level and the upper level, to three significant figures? 404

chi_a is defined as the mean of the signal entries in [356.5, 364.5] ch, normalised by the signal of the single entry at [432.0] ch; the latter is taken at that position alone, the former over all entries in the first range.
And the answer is 0.69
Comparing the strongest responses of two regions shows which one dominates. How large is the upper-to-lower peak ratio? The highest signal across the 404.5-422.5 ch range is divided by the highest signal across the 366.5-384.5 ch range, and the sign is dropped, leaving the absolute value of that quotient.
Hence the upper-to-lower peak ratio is 1.37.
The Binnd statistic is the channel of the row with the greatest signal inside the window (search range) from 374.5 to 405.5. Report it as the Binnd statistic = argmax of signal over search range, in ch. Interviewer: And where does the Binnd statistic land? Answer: 405.0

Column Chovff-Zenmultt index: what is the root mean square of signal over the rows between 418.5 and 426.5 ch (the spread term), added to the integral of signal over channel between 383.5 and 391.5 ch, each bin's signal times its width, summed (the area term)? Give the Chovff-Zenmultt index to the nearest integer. 3388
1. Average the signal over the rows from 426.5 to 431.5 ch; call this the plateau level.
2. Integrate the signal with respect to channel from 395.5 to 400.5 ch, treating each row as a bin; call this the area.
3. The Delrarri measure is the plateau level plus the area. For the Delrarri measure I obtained 2787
